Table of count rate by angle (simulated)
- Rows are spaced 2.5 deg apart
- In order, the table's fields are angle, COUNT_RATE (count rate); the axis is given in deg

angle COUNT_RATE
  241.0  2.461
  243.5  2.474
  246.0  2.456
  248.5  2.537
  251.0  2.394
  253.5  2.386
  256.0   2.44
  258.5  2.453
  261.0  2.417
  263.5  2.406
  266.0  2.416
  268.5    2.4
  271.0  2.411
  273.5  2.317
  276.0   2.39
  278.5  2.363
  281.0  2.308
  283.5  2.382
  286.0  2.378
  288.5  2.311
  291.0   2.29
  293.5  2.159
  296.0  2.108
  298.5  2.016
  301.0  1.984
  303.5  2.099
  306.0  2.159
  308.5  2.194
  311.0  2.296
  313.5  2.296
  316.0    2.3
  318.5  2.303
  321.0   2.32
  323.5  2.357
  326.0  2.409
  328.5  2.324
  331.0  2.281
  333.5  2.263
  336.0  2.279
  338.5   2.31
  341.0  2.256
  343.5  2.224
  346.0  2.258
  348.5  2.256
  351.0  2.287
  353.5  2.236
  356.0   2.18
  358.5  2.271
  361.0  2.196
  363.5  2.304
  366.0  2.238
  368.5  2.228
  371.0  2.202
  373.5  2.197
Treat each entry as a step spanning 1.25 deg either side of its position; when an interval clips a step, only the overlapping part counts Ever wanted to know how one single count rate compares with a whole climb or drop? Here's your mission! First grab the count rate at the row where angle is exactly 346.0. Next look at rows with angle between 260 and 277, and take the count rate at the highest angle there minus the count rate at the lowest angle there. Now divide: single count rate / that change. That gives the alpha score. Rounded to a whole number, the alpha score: -84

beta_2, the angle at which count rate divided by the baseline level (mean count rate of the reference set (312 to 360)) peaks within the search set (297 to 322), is 321.0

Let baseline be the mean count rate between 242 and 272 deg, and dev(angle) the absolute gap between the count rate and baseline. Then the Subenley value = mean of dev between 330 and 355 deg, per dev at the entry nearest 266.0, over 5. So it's 2.0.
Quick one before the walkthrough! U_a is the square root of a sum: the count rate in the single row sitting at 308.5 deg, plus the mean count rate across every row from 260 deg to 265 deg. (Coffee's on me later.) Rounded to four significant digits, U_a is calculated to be 2.146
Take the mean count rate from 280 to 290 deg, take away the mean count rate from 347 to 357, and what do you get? 0.1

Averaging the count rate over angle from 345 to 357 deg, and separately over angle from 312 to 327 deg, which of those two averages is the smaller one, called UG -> 2.24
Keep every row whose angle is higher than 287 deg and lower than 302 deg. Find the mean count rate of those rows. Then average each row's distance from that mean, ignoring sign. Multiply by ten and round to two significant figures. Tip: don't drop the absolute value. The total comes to 1.1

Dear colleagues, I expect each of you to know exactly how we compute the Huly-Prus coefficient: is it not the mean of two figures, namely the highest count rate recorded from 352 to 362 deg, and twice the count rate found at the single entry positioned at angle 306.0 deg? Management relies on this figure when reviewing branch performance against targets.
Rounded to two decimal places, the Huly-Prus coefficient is 3.29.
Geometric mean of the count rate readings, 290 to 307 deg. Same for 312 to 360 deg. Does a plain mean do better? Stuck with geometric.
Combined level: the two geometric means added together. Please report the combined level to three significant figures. 4.40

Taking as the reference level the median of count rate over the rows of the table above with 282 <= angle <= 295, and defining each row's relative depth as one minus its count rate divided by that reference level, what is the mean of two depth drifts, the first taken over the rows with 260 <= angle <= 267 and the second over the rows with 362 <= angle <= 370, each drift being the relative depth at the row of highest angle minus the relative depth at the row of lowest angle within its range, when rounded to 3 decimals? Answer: 0.017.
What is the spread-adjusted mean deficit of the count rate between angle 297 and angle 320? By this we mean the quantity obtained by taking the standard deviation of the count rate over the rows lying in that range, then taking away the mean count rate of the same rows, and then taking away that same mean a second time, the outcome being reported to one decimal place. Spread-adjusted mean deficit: -4.2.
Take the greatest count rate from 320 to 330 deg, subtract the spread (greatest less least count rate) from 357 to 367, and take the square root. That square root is 1.52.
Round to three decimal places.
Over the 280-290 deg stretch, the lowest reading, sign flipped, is -2.308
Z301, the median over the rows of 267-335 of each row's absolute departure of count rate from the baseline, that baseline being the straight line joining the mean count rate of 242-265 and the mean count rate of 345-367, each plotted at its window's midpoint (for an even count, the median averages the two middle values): 0.036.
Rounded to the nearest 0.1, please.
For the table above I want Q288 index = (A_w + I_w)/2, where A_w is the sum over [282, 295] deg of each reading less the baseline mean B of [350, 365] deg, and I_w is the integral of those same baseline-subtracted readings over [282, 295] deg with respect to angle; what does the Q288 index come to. 0.5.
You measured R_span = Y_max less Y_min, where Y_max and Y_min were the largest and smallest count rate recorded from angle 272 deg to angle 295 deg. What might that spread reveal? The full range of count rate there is 0.23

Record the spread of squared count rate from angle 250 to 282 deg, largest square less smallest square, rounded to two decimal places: 0.69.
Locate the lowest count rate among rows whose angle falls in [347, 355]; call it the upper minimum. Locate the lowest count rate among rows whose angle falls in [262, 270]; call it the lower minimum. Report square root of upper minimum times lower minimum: 2.32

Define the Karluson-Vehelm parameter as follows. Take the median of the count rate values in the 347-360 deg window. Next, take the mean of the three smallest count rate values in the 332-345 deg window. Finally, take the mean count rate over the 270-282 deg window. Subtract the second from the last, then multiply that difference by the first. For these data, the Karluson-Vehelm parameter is 0.25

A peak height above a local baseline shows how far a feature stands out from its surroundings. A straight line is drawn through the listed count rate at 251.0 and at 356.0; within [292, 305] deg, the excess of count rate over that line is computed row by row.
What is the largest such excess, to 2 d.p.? -0.15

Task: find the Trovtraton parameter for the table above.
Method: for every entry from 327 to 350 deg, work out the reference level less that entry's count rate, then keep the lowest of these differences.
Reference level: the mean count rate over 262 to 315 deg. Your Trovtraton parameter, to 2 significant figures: -0.053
